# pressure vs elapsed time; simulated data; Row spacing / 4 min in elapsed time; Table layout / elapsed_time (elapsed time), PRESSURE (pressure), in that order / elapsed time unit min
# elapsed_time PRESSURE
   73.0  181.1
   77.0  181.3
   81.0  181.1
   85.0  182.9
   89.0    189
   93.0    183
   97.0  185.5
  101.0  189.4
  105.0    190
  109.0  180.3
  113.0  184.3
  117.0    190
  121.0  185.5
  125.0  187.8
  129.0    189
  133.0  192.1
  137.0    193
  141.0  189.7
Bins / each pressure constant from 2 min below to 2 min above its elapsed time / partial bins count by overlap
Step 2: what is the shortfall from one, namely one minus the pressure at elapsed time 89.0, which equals -188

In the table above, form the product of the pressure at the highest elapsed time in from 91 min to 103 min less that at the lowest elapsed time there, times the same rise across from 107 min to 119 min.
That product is 62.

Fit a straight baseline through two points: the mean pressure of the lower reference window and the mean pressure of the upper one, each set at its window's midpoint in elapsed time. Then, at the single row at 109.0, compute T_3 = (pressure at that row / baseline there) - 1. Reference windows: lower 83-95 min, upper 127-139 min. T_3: -0.040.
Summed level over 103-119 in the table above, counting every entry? 745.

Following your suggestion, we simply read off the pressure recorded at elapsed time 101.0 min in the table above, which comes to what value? 189.4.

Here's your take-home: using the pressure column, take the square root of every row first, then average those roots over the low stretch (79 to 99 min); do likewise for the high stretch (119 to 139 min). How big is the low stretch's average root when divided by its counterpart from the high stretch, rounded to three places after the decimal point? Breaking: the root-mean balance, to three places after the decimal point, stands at 0.986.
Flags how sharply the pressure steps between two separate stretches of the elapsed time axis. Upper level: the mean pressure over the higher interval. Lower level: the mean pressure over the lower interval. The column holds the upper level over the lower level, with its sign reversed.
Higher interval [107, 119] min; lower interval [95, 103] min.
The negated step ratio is -0.99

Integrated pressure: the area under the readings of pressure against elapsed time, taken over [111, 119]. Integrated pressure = 1497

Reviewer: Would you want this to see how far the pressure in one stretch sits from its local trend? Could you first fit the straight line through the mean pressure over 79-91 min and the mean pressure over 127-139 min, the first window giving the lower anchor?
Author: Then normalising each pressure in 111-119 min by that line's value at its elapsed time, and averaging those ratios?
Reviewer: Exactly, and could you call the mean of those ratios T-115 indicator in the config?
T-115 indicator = 0.992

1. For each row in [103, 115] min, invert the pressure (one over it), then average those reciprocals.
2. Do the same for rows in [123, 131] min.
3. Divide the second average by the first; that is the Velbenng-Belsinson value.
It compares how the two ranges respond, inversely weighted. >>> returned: 0.98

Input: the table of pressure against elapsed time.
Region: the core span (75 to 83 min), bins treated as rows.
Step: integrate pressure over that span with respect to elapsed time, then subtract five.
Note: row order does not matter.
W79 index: 1445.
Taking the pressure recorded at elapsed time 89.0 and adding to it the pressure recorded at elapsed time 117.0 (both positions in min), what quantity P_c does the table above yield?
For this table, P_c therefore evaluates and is 379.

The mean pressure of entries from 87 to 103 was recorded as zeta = 187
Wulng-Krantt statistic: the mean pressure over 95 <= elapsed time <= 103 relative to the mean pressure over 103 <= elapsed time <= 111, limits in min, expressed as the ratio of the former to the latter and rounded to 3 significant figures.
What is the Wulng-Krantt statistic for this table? 1.01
